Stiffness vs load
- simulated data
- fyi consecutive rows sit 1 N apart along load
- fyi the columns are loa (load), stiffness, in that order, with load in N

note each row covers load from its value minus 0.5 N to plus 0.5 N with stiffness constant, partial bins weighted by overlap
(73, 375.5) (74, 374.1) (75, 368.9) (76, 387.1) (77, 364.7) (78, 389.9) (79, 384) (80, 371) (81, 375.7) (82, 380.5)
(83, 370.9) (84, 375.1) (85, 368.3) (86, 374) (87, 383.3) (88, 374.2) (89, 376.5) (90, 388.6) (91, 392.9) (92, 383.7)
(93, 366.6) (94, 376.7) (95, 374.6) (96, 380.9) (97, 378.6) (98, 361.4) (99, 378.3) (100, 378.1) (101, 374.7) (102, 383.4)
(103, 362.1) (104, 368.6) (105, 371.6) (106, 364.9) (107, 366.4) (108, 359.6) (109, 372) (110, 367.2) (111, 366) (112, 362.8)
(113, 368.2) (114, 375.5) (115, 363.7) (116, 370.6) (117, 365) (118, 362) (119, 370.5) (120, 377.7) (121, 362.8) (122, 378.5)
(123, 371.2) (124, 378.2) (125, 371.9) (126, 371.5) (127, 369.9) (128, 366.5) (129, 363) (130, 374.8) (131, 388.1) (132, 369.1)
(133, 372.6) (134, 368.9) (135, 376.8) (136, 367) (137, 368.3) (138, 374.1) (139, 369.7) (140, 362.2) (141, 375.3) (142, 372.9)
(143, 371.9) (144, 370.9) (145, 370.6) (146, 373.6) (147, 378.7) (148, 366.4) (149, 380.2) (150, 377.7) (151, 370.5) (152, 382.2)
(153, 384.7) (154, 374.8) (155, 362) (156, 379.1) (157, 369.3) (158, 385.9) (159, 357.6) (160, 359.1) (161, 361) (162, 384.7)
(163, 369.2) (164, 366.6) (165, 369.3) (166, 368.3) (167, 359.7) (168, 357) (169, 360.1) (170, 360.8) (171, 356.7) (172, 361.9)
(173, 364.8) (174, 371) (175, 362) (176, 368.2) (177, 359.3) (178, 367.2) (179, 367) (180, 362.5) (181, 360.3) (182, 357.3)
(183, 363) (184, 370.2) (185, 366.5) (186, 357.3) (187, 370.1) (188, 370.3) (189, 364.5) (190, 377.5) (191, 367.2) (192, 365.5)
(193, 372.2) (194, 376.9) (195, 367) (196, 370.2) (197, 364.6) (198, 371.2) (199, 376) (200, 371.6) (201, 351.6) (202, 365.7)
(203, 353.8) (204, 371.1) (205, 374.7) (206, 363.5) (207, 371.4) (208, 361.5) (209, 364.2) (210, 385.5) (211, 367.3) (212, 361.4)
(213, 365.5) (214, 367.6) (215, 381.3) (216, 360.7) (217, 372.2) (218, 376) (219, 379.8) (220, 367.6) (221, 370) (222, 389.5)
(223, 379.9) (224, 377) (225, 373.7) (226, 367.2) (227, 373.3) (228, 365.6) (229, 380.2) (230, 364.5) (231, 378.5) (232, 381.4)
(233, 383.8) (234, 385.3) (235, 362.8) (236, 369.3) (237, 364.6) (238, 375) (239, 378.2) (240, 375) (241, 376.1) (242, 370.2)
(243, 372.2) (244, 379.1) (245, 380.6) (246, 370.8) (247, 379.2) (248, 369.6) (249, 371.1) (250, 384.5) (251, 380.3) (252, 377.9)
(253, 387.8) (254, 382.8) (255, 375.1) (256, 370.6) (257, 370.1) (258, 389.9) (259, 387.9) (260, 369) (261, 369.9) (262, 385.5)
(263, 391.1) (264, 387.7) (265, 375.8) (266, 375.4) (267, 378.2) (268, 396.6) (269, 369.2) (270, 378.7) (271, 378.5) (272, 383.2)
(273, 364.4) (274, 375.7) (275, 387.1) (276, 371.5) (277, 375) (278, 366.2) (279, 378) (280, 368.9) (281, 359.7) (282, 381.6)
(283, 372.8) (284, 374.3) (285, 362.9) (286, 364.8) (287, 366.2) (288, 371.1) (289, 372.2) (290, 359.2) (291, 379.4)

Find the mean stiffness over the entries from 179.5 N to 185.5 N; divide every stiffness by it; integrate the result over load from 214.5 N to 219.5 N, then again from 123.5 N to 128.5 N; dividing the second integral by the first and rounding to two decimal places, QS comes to 0.99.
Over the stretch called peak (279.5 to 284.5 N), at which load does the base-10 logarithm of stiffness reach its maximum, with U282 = 282 N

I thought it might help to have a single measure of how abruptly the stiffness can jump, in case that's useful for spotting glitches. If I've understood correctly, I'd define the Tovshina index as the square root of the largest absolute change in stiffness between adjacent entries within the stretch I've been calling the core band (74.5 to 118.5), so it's 5.0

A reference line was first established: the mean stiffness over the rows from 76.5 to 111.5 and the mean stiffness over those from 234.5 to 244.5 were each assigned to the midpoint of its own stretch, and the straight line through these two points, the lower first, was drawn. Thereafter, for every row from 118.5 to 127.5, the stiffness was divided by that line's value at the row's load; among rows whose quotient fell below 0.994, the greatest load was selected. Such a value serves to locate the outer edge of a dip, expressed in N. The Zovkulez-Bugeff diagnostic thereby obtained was 127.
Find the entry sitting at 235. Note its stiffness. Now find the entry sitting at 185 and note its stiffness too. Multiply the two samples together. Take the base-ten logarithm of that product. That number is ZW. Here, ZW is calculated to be 5.12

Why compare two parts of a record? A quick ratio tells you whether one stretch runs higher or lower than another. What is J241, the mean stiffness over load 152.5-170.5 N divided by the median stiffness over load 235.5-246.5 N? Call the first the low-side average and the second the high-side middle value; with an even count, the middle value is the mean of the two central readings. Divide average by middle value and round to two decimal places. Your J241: 0.98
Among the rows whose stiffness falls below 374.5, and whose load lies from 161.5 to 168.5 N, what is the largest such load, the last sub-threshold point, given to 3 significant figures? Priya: 168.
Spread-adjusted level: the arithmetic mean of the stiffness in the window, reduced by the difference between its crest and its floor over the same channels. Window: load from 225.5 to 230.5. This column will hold 354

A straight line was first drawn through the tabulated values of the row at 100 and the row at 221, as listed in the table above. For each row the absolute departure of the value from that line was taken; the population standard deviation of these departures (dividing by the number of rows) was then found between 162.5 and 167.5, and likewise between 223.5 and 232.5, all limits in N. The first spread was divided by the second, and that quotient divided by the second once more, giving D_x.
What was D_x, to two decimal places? 0.33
